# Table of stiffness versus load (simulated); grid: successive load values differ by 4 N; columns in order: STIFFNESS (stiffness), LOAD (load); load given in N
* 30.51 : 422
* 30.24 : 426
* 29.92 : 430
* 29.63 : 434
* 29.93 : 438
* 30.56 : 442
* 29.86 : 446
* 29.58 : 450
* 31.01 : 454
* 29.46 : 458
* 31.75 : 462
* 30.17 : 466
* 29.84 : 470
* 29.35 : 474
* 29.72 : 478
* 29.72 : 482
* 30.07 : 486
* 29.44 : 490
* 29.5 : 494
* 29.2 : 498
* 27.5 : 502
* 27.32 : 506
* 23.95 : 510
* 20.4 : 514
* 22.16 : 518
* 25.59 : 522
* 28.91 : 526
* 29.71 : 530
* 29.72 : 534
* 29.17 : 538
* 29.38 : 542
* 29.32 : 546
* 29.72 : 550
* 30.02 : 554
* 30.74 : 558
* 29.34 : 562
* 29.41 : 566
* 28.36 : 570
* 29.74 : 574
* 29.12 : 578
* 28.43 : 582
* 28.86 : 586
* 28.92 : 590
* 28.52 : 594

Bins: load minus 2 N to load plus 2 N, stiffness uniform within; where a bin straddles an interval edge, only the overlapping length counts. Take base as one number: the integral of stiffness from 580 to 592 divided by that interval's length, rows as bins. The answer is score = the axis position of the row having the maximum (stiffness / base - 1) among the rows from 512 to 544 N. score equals 534 N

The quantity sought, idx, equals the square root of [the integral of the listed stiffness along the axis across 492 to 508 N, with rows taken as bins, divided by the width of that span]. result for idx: 5.33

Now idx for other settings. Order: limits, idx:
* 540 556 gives 5.44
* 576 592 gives 5.37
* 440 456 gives 5.50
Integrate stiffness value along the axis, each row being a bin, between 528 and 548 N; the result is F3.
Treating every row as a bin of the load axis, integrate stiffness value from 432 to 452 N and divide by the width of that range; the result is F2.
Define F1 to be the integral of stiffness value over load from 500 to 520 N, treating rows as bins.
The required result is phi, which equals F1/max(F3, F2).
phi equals 0.82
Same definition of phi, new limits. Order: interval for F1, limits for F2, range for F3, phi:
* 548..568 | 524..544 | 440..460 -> 0.99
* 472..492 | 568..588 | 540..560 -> 0.99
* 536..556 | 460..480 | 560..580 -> 1.01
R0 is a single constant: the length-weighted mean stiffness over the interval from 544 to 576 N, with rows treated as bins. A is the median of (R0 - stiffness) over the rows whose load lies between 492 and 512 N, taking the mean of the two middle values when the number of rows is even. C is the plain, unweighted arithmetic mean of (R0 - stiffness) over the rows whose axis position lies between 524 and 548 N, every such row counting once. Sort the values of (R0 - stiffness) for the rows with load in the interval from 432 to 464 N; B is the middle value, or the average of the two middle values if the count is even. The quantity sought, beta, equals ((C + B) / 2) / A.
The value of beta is 0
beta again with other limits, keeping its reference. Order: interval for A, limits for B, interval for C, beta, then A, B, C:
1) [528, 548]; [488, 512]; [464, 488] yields 2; 0.20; 1.2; -0.2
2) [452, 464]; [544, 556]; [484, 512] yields 0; -1.43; -0.1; 1.4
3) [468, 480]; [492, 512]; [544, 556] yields -7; -0.14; 2.1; -0.1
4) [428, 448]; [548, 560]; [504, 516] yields -8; -0.34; -0.4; 5.7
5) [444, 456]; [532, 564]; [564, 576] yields -1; -0.28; 0.0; 0.4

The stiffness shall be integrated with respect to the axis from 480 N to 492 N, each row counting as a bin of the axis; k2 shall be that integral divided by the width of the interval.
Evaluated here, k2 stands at 29.7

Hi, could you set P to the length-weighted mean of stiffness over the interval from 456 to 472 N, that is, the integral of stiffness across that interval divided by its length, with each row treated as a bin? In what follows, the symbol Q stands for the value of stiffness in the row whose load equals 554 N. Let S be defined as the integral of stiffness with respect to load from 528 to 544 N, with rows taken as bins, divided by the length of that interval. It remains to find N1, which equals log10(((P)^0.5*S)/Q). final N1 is 0.733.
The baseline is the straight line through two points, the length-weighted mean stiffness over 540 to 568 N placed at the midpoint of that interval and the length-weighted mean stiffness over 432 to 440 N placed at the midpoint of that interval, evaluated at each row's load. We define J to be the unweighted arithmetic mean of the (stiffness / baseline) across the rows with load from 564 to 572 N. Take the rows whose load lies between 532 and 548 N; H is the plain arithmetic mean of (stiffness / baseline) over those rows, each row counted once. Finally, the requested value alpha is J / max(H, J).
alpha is 0.98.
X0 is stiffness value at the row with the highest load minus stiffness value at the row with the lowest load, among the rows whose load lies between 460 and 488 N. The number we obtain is -1.7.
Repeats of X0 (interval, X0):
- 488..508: -2.1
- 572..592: -0.8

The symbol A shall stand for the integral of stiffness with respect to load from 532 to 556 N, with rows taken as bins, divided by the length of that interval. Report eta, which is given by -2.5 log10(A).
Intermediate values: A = 29.6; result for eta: -3.68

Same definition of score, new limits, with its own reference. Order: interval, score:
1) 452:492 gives 462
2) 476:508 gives 486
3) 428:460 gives 454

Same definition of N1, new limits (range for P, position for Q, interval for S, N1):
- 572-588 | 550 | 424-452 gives 0.735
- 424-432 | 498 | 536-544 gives 0.740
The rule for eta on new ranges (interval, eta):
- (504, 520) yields -3.43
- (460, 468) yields -3.73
